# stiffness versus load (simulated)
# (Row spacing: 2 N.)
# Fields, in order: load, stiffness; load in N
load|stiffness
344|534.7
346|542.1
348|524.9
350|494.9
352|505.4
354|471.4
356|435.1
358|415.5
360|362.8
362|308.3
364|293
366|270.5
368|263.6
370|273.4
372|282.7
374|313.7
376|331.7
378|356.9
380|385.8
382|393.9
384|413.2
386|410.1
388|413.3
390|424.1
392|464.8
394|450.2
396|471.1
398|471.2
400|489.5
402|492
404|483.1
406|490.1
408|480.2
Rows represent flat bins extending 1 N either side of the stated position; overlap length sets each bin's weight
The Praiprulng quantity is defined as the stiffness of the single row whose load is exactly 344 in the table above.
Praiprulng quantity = 534.7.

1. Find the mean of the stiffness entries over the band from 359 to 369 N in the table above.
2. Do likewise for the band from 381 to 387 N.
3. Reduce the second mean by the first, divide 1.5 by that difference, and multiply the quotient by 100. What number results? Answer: 1.4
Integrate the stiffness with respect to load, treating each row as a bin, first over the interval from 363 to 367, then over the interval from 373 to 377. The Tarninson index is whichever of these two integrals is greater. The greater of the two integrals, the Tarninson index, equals 1291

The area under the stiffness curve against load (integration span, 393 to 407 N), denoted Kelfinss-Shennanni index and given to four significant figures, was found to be 6694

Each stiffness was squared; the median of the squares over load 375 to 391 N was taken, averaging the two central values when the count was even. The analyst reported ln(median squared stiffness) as 12.0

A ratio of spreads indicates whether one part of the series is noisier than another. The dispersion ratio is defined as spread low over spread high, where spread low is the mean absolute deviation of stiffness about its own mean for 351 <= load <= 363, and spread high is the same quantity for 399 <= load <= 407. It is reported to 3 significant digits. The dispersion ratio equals 19.4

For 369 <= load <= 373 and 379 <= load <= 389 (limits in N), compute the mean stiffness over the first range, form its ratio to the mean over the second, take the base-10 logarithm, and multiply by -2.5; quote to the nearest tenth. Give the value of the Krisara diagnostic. 0.4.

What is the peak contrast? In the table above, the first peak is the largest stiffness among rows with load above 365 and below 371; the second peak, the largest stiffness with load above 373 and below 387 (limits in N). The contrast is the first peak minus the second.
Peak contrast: -140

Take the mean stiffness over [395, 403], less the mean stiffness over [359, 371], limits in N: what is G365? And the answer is 186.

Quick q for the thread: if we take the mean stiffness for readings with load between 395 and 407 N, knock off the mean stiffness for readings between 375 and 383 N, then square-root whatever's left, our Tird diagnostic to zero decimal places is 11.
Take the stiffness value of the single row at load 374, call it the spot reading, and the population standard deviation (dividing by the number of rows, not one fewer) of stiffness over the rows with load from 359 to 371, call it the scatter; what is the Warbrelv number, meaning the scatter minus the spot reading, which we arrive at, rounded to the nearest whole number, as -280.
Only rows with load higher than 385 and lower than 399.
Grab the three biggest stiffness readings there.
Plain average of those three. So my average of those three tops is 469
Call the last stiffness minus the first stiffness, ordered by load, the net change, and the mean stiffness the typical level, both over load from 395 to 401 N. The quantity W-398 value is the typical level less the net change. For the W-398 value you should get 459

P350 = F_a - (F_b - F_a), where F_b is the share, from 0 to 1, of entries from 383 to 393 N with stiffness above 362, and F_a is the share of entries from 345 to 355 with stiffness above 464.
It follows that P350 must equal 1.00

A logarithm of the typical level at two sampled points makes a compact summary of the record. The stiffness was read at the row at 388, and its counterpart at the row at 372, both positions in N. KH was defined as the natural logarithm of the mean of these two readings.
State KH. 5.85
